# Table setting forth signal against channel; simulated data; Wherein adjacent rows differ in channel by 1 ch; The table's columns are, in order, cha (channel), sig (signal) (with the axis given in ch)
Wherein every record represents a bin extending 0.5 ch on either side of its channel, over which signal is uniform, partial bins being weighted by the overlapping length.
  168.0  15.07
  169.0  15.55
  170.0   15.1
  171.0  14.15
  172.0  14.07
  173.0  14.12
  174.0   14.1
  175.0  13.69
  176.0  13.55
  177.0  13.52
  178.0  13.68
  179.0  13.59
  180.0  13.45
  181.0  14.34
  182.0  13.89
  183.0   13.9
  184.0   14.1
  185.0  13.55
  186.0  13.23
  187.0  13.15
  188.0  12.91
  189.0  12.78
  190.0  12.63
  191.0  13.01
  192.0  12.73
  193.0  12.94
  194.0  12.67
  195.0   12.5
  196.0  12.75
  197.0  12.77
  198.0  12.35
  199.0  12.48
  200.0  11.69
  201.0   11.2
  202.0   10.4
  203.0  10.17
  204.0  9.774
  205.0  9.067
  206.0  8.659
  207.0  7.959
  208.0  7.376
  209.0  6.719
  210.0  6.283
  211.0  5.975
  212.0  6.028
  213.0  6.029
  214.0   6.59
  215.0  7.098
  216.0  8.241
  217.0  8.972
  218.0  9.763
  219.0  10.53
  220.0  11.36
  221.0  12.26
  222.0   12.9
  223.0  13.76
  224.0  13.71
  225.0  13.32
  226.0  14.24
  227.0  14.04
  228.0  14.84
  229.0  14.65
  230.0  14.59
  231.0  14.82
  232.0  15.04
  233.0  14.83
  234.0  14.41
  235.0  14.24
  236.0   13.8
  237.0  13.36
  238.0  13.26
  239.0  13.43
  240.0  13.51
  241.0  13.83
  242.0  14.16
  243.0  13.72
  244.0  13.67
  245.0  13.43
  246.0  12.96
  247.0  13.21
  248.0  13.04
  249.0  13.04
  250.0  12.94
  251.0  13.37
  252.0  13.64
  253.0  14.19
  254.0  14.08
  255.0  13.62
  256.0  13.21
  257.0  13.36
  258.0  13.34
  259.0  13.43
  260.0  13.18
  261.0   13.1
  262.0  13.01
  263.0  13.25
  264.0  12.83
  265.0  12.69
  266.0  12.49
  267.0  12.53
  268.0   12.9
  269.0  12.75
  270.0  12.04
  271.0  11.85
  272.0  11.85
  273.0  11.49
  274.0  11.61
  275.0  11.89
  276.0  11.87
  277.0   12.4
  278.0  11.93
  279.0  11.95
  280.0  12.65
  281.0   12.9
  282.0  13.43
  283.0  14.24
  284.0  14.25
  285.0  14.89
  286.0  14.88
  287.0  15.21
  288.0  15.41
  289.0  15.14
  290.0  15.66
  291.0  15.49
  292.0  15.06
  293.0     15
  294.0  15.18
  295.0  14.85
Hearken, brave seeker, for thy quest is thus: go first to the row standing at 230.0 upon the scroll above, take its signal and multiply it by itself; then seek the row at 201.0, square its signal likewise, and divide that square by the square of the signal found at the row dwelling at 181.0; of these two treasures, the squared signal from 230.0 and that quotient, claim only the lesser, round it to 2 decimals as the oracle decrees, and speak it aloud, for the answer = 0.61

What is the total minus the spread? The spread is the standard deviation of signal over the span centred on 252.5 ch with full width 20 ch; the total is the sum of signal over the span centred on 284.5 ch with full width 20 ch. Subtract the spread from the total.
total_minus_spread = 279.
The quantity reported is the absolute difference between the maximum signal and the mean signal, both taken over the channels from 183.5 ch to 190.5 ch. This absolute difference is 0.91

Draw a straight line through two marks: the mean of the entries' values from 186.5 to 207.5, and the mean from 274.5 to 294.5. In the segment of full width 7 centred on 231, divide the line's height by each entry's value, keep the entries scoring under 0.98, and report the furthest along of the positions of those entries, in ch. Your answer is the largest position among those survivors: 234.0 ch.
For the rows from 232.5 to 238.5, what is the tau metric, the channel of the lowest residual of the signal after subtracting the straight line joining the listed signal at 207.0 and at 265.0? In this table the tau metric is 238.0 ch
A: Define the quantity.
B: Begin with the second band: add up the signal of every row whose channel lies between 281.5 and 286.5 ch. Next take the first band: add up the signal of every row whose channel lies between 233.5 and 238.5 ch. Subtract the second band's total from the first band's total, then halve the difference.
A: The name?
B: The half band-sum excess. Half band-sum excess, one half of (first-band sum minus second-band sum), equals -1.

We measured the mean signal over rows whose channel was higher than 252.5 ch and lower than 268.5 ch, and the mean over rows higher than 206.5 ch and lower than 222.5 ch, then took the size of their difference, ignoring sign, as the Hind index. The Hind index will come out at 4.8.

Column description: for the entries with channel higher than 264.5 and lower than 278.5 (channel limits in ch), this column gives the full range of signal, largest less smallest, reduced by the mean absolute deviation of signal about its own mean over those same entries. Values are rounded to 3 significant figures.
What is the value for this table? 1.01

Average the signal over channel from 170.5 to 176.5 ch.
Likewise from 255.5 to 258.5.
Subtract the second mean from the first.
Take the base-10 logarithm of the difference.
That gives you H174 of -0.19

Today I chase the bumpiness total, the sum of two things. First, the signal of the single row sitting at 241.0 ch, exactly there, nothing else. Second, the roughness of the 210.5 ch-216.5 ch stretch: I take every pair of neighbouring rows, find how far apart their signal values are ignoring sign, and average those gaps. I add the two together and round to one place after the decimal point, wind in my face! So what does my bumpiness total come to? 14.3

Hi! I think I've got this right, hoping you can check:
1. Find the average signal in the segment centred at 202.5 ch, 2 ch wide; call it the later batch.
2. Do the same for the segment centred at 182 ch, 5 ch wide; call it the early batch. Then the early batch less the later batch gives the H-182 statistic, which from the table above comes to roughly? 3.7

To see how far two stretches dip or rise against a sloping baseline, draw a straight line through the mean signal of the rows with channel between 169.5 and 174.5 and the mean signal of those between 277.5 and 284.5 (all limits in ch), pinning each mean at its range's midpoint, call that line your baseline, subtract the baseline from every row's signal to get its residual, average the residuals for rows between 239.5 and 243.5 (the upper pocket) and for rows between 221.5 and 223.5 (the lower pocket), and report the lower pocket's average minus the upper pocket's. -1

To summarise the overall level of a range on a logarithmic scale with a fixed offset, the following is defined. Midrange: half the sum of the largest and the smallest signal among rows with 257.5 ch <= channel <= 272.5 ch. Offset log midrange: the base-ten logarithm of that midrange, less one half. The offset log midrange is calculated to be 0.602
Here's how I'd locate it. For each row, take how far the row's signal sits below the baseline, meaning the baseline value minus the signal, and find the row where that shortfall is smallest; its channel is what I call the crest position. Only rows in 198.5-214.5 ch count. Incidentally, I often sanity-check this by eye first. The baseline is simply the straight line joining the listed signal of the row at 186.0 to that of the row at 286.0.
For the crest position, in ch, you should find 199.0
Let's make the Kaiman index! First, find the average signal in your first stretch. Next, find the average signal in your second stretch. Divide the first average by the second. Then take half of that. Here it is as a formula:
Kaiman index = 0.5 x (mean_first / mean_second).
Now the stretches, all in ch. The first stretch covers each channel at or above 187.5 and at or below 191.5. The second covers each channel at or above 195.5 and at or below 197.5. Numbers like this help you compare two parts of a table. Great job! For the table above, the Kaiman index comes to 0.50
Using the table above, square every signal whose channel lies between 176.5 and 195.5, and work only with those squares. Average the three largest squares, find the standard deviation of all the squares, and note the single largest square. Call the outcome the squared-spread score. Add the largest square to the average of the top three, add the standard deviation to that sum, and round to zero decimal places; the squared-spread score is 419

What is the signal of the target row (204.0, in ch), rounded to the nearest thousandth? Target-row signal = 9.774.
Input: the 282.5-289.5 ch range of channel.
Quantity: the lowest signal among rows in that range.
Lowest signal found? 14.24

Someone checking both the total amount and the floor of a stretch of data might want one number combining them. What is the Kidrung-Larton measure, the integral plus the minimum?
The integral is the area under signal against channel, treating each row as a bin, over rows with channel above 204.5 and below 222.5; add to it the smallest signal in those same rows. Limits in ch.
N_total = 158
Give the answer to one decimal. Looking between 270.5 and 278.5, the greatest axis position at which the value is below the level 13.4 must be 278.0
